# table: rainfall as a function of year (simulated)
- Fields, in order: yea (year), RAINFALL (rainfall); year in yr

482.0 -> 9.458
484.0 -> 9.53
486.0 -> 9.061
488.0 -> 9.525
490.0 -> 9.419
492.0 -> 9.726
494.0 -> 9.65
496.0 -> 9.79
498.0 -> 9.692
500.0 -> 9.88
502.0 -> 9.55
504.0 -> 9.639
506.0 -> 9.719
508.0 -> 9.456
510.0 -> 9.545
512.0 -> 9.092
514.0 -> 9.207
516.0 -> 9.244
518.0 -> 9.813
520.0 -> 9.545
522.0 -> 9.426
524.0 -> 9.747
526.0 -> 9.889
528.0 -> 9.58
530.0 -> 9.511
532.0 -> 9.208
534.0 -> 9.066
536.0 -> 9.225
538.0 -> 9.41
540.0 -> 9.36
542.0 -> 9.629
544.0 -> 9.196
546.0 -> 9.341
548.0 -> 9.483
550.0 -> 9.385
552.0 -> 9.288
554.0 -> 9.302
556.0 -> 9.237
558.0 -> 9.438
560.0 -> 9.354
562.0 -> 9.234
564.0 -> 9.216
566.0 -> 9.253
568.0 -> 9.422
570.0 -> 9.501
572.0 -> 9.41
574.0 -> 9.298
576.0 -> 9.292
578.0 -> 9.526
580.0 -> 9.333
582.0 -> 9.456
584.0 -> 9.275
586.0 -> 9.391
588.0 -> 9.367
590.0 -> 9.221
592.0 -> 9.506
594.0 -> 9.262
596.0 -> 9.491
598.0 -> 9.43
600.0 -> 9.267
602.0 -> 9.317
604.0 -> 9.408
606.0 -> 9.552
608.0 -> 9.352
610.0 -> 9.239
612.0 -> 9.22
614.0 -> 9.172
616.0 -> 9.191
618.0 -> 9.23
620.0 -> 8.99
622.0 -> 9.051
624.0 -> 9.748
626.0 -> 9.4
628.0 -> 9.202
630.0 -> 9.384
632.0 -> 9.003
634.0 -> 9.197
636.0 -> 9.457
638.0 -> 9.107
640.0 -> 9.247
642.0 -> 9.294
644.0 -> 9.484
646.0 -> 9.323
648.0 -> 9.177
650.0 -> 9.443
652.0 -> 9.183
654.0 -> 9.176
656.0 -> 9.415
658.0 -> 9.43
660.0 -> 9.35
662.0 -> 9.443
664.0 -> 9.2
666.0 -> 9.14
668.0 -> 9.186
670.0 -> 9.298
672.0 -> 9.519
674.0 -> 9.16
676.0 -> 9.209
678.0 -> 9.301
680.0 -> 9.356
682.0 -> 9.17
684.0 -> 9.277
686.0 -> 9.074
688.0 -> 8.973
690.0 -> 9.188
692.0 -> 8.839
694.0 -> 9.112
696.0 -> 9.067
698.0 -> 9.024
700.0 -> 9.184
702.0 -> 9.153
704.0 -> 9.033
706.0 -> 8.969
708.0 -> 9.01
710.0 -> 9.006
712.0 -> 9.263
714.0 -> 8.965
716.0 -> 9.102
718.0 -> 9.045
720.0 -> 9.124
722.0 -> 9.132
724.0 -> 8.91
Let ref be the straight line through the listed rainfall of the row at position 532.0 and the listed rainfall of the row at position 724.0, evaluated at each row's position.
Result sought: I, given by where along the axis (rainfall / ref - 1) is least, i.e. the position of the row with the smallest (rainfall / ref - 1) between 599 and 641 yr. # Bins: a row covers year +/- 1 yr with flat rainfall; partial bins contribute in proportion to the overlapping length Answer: 620.0 yr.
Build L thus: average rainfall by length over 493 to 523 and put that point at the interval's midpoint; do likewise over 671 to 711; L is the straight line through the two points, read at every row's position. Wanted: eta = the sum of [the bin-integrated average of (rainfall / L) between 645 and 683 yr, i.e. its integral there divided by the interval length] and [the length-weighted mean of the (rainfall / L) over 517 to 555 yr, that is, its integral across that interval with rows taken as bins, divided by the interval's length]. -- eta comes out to 2.01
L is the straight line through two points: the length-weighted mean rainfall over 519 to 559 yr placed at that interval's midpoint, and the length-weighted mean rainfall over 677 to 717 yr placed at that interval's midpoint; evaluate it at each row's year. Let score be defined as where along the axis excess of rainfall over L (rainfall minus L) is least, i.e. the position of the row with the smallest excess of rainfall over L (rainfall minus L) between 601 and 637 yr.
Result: 620.0 yr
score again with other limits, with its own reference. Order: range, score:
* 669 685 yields 674.0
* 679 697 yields 692.0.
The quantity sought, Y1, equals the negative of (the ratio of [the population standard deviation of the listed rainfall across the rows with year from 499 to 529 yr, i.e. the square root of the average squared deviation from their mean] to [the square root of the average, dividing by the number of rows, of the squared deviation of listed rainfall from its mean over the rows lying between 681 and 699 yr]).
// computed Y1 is -1.9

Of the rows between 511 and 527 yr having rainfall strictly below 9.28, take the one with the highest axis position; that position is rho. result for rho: 516.0 yr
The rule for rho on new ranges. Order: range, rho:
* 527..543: 536.0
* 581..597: 594.0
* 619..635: 634.0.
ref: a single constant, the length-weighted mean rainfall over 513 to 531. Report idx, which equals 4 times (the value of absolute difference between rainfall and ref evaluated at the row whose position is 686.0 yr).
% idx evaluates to 1.91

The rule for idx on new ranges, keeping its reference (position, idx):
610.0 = 1.25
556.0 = 1.26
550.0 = 0.67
